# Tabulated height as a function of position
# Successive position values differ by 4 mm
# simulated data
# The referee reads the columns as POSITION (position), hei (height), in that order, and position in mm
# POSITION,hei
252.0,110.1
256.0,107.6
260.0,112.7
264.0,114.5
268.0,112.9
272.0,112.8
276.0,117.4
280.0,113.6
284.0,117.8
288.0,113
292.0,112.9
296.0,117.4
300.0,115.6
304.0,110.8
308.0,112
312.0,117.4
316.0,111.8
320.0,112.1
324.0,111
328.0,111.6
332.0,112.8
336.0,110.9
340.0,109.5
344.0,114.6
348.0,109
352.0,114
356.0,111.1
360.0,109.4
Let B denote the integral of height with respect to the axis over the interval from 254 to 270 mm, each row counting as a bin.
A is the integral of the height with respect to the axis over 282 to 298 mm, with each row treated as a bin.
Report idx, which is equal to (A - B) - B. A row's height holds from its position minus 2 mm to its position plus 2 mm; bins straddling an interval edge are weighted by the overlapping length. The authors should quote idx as -1737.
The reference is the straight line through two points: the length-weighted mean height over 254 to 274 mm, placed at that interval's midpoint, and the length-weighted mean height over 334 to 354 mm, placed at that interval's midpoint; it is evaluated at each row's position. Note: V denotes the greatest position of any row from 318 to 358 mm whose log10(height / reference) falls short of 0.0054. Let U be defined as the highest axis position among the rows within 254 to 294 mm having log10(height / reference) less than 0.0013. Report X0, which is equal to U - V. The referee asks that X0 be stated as -100 mm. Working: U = 256.0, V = 356.0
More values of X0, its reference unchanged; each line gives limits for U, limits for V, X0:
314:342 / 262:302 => 48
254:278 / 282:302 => -36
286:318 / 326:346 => -24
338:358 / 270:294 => 64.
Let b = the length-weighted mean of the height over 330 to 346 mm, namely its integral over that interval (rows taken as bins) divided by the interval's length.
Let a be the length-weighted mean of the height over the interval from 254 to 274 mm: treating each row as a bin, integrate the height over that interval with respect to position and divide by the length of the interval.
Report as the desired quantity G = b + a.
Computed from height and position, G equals 224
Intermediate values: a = 112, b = 112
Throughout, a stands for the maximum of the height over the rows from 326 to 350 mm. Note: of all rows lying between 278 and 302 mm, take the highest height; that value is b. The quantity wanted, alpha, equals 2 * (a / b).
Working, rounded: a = 114.6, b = 117.8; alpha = 1.95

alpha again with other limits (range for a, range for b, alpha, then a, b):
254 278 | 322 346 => 2.05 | 117.4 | 114.6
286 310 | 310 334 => 2.00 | 117.4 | 117.4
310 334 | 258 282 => 2.00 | 117.4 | 117.4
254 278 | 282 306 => 1.99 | 117.4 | 117.8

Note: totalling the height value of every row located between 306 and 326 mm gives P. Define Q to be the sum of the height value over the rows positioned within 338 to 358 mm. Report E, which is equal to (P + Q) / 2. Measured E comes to 561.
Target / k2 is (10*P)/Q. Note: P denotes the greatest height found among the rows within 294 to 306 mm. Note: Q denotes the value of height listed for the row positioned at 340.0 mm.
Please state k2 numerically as 10.7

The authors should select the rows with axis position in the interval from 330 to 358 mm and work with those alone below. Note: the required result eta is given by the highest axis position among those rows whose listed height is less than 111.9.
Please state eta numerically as 356.0 mm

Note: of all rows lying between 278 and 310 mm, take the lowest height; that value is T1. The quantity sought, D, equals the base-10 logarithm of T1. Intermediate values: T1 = 110.8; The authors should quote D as 2.045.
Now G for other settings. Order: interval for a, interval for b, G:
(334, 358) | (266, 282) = 226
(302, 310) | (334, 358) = 223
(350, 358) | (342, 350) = 224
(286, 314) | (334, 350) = 225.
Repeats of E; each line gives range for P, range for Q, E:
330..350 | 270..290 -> 566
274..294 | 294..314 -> 574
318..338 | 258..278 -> 564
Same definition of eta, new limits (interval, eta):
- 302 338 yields 336.0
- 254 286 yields 256.0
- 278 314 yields 304.0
